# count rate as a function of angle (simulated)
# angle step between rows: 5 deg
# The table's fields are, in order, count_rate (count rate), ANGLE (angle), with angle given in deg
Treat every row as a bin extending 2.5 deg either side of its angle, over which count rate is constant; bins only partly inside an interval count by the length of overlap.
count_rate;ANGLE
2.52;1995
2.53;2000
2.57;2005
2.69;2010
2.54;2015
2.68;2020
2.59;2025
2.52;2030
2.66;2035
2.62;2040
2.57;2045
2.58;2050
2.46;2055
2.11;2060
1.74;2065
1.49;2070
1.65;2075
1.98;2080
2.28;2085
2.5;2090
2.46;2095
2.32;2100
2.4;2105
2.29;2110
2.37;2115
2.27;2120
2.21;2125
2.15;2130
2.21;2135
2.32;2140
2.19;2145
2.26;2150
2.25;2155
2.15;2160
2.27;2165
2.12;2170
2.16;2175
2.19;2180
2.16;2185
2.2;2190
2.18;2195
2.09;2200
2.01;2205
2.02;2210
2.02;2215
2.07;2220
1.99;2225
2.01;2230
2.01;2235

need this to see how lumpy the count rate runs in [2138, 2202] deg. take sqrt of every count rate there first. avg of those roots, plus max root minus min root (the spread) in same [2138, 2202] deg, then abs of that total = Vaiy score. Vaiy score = 1.56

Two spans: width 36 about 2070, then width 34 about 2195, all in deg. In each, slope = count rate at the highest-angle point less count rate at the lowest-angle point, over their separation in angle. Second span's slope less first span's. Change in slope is 0.000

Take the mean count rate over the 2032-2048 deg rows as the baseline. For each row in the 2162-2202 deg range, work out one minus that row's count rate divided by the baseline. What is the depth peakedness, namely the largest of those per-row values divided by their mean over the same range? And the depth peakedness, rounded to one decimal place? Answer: 1.2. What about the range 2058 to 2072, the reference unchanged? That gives 1.3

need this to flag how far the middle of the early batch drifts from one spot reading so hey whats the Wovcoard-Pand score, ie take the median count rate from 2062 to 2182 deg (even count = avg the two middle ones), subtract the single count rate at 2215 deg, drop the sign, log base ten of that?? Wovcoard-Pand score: -0.68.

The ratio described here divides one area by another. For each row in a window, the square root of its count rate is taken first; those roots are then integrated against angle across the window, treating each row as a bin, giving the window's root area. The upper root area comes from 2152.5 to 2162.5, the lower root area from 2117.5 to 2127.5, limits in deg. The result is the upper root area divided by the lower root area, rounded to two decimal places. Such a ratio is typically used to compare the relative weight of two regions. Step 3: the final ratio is 0.99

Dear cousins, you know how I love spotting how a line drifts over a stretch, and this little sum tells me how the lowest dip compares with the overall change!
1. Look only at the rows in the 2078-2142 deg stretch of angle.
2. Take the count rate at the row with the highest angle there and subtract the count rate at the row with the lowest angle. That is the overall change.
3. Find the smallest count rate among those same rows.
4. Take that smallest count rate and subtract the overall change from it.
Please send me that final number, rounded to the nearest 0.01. 1.64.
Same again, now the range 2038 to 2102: 1.79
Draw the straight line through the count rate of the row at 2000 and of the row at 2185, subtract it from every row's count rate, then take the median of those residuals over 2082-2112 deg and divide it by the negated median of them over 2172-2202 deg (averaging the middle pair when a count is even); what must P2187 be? -3.5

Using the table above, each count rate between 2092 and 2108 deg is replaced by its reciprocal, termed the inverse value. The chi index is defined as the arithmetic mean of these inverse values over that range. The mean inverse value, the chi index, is 0.42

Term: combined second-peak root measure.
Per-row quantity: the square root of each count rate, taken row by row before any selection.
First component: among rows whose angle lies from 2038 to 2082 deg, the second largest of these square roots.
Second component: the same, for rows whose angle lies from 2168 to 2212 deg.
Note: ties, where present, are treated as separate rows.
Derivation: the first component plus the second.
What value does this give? 3.09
